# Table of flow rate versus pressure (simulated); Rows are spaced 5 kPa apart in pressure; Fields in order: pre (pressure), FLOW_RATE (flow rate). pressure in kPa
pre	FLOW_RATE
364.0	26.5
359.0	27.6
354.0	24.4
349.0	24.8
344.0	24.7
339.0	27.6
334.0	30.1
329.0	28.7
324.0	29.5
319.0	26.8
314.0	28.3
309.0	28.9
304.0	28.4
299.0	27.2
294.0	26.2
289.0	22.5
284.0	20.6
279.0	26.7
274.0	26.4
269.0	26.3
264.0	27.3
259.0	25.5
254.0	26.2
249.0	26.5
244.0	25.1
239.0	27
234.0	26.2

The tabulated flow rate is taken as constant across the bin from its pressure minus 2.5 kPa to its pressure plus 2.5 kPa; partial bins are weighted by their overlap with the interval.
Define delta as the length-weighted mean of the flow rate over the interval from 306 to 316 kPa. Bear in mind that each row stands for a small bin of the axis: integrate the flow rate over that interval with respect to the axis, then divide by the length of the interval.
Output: 28.6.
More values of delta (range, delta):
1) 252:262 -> 25.9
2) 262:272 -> 26.8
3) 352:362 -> 26.1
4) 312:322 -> 27.6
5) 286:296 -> 24.1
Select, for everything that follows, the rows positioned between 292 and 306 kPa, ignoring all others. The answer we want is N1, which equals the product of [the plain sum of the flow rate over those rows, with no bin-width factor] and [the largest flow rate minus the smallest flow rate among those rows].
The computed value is 180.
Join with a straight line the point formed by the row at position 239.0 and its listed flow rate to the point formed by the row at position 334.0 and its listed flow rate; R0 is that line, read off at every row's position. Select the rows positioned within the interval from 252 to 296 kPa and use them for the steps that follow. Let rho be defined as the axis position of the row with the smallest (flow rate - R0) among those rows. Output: 284.0 kPa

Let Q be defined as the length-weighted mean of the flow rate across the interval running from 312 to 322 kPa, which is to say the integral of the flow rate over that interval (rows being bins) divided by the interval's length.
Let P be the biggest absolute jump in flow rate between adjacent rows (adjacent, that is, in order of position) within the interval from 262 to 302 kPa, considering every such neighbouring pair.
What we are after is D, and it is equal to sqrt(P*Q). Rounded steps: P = 6.1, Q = 27.6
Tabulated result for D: 13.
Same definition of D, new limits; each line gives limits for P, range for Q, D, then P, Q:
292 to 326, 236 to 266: 8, 2.7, 26.2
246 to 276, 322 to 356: 7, 1.8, 27.1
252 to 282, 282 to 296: 6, 1.8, 23.1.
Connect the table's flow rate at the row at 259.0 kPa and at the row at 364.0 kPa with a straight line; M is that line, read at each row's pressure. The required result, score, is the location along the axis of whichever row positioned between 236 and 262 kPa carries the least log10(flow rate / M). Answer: 244.0 kPa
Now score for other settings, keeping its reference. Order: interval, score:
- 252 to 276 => 259.0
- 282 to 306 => 284.0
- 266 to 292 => 284.0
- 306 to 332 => 319.0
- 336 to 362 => 354.0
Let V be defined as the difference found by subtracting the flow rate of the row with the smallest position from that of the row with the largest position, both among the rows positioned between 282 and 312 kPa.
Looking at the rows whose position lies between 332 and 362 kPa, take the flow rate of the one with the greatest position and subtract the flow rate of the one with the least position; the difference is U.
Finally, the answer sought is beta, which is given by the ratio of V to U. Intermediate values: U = -2.5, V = 8.3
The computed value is -3.3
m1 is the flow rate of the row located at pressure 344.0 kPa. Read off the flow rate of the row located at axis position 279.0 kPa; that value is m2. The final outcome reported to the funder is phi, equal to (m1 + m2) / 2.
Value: 25.7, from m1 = 24.7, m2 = 26.7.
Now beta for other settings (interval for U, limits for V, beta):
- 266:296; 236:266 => -3.0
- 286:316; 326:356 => -0.7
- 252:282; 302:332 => 0.6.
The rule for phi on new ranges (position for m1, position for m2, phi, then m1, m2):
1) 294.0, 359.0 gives 26.9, 26.2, 27.6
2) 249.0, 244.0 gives 25.8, 26.5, 25.1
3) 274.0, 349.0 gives 25.6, 26.4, 24.8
